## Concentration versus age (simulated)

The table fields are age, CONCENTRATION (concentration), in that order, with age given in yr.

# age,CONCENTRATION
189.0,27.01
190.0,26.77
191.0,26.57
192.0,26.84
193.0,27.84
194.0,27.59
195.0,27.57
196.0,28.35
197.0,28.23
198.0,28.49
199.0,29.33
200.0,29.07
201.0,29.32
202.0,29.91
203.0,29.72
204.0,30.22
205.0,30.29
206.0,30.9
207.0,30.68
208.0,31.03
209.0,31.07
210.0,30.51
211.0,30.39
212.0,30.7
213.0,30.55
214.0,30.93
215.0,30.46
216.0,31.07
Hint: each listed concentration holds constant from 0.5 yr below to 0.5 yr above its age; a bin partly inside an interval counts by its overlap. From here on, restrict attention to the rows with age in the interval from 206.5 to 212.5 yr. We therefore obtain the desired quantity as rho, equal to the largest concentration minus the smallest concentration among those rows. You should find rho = 0.68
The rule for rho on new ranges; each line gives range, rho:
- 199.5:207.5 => 1.83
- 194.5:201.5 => 1.76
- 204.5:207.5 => 0.61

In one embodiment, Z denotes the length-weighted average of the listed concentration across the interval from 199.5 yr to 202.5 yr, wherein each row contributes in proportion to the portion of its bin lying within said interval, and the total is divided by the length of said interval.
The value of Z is 29.4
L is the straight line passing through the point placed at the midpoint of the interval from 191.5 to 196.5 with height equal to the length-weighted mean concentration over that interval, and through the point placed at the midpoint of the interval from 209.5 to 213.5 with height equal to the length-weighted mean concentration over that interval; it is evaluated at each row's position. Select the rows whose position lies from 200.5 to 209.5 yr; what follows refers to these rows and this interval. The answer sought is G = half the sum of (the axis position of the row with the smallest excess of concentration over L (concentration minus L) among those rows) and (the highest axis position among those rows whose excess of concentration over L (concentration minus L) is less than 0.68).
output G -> 202.0 yr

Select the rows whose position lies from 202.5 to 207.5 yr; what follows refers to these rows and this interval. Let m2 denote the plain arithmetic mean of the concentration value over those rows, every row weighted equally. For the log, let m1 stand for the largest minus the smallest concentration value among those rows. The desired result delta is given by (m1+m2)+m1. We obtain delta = 32.7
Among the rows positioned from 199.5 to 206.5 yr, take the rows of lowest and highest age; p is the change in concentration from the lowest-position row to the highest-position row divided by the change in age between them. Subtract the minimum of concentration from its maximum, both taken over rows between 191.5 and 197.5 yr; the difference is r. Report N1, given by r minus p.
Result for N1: 1.2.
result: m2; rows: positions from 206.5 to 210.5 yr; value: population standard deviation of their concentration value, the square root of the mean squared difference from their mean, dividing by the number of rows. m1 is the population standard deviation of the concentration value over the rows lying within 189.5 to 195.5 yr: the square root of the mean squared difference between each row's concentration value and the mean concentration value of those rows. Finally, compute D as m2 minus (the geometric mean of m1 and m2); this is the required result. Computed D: -0.10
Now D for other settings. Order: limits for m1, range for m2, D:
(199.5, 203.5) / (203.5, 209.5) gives 0.00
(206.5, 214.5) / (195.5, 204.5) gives 0.27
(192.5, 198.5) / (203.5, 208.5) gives -0.02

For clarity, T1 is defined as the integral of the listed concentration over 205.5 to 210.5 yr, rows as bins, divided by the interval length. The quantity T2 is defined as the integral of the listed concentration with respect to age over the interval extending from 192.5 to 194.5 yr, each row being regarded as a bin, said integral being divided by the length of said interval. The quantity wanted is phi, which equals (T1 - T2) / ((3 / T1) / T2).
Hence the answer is 890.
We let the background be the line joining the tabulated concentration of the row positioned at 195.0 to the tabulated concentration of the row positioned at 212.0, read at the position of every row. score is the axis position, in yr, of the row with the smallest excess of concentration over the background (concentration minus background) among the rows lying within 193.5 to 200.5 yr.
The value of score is 195.0 yr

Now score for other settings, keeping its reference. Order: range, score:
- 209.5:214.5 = 213.0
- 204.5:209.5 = 205.0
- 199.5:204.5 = 200.0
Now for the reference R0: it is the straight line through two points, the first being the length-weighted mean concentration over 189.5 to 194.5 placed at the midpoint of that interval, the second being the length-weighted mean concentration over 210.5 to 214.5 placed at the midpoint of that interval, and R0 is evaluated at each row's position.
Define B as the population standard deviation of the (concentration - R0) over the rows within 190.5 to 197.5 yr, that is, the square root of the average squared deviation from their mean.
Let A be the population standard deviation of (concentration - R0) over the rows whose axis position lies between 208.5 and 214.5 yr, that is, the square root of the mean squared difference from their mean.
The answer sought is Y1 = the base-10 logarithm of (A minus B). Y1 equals -1.34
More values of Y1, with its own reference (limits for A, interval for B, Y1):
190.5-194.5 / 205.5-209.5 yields -0.67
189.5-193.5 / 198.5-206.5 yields -0.94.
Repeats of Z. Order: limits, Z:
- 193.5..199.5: 28.3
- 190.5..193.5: 27.1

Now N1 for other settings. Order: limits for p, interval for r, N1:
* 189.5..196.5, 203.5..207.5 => 0.4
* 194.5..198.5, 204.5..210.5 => 0.5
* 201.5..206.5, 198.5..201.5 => 0.0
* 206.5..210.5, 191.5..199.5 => 2.5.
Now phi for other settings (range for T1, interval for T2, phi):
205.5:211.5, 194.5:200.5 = 660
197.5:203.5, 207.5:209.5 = -529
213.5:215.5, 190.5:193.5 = 1001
